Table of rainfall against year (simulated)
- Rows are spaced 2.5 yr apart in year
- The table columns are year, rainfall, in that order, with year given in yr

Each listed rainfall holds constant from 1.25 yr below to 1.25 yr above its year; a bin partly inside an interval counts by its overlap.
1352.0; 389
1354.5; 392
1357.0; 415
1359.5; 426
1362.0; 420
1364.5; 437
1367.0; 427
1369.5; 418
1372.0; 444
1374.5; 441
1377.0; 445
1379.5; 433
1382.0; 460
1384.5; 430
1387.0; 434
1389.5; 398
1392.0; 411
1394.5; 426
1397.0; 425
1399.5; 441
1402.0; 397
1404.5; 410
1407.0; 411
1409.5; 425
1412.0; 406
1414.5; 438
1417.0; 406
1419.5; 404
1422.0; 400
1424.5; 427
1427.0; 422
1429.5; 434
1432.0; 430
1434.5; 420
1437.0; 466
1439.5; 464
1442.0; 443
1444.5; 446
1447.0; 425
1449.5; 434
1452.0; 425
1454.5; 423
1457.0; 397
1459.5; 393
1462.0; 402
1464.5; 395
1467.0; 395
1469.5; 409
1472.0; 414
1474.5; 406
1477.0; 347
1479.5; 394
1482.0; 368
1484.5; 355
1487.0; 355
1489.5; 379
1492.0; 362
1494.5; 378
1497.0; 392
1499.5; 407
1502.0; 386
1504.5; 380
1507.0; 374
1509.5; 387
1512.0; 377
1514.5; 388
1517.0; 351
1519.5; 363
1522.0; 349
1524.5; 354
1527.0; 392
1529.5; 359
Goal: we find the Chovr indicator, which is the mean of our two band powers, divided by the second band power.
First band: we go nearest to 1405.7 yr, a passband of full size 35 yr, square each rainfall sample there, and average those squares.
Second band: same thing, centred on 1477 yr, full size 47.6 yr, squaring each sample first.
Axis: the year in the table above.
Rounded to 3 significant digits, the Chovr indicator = 1.07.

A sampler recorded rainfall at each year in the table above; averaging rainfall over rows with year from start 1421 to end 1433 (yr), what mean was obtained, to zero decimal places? 423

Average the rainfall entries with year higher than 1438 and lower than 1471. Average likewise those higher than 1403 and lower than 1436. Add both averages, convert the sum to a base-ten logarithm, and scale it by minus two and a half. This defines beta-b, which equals -7.31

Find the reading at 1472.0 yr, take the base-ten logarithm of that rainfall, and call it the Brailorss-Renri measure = 2.62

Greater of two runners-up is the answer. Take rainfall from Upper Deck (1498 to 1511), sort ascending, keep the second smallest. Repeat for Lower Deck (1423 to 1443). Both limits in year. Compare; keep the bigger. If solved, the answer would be 422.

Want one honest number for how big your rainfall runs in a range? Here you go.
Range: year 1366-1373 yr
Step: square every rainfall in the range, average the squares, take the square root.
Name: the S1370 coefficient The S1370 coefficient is 430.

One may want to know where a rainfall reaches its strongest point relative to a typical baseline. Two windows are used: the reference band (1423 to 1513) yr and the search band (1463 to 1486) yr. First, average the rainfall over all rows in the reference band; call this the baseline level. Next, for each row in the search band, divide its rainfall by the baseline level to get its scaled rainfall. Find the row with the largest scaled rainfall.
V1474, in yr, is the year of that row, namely 1472.0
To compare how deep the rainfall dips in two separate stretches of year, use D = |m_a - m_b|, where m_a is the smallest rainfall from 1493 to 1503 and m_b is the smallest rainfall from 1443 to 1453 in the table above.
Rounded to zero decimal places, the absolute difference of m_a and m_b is 47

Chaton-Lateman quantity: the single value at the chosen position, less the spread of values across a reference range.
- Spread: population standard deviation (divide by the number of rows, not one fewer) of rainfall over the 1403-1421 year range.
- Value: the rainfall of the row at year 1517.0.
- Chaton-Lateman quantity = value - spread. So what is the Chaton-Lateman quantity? 339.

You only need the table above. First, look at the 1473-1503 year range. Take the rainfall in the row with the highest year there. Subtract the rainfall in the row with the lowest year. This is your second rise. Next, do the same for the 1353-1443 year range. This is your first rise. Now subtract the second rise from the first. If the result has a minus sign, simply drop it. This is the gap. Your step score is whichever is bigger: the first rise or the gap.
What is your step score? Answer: 71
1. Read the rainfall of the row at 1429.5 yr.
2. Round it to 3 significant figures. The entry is 434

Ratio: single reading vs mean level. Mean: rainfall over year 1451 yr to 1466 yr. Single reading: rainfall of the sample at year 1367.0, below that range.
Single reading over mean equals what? 1.05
